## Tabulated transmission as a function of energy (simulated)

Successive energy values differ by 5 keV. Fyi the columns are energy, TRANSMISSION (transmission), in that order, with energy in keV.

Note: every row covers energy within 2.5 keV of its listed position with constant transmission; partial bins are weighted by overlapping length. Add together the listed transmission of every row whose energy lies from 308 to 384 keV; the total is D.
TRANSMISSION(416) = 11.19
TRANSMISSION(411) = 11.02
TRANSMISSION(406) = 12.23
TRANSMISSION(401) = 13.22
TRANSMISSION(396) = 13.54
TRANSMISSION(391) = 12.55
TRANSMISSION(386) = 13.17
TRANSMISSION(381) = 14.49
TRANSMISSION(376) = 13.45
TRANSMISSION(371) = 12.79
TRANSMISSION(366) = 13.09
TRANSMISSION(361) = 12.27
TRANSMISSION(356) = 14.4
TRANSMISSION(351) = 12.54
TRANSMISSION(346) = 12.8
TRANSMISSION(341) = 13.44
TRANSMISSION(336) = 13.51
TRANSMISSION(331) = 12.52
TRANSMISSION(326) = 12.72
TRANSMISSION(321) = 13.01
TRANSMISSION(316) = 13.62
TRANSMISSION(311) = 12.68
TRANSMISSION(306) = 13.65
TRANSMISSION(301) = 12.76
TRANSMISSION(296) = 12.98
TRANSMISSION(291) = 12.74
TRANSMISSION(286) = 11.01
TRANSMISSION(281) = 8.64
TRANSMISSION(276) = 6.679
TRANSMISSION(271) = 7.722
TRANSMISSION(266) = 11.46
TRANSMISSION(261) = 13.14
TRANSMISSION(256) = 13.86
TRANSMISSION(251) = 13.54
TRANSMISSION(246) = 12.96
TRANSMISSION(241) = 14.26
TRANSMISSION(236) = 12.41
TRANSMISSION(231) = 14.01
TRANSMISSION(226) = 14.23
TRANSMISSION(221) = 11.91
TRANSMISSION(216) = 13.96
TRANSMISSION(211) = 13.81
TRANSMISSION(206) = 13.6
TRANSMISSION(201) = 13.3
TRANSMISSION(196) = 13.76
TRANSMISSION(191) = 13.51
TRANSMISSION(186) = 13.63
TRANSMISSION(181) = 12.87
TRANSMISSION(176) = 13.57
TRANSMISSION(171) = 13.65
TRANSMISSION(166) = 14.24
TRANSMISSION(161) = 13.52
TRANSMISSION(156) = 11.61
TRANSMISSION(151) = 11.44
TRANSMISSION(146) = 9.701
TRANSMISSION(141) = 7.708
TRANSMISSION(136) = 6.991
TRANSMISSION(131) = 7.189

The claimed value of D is 197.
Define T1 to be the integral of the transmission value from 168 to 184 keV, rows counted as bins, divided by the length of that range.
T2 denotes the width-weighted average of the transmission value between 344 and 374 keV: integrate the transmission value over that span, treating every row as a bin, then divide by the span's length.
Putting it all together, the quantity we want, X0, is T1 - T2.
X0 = 0.4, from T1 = 13.4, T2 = 13.0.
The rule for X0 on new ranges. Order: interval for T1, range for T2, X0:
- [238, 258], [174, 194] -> 0.2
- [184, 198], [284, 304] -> 1.2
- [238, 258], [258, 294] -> 3.3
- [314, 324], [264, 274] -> 3.9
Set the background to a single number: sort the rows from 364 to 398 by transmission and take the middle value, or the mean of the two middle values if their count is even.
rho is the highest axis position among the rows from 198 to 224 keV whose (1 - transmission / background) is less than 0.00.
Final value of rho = 216 keV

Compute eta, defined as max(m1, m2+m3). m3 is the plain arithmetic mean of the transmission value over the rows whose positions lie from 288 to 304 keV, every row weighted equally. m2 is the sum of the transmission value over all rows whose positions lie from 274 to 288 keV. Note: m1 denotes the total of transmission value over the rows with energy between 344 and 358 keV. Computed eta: 40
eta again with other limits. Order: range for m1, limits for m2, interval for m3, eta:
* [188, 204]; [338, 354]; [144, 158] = 50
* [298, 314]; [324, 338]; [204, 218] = 53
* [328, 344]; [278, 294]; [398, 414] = 45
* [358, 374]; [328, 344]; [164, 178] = 53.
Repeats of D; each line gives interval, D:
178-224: 120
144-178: 88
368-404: 93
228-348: 296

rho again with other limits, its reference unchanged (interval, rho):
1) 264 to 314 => 306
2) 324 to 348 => 341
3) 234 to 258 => 256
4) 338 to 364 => 356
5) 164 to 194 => 191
